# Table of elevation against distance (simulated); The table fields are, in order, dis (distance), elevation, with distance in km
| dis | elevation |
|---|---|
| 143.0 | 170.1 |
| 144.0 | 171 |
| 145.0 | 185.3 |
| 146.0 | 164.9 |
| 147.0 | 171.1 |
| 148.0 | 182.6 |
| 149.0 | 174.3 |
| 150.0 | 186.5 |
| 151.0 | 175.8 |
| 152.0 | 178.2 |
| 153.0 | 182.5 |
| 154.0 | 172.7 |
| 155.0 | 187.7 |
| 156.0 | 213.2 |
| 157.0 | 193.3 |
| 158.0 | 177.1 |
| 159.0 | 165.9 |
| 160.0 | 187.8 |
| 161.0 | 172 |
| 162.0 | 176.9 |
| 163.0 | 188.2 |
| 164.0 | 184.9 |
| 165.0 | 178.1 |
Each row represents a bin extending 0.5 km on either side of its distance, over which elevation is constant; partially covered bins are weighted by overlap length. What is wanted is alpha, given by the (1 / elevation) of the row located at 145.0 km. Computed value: 0.0054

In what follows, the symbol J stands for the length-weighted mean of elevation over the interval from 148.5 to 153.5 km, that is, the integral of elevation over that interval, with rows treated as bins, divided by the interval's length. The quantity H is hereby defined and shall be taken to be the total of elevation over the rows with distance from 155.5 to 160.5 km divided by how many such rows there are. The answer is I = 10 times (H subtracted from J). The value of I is -80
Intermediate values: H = 187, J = 179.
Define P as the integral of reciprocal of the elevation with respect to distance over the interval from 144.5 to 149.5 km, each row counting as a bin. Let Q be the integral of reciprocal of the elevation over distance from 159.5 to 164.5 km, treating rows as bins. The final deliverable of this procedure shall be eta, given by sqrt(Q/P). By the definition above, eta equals 0.982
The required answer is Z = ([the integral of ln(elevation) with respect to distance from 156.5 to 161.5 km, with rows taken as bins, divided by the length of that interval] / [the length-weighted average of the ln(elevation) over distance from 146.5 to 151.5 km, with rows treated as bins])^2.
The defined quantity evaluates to 1.00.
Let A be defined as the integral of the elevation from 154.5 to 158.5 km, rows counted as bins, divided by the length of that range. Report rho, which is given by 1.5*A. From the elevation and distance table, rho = 289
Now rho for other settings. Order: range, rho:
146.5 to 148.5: 265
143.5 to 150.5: 265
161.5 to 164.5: 275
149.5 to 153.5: 271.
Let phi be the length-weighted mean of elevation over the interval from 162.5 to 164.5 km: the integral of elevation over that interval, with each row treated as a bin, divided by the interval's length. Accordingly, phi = 187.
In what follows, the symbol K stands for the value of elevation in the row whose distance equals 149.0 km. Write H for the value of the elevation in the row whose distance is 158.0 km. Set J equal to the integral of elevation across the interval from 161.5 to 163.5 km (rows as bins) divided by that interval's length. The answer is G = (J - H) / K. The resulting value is 0.03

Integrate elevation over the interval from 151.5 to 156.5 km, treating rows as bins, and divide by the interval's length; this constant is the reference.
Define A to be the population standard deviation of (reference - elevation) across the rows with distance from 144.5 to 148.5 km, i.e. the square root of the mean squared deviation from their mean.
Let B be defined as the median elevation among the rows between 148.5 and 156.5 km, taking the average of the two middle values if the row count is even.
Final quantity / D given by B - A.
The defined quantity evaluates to 172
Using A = 8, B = 180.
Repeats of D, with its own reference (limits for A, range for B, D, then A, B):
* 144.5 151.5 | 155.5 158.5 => 186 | 7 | 193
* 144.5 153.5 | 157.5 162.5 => 170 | 7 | 177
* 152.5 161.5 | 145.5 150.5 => 161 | 13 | 174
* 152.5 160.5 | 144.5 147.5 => 158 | 14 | 171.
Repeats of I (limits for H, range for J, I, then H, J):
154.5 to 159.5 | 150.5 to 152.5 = -104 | 187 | 177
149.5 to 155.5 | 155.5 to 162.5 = 32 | 181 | 184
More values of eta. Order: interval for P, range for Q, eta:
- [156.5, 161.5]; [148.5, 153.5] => 0.998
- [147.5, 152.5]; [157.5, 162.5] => 1.011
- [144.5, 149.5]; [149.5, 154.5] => 0.990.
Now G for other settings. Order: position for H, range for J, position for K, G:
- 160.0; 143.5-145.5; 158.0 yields -0.05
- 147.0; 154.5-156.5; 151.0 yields 0.17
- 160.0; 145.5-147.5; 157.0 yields -0.10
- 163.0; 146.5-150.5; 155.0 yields -0.05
